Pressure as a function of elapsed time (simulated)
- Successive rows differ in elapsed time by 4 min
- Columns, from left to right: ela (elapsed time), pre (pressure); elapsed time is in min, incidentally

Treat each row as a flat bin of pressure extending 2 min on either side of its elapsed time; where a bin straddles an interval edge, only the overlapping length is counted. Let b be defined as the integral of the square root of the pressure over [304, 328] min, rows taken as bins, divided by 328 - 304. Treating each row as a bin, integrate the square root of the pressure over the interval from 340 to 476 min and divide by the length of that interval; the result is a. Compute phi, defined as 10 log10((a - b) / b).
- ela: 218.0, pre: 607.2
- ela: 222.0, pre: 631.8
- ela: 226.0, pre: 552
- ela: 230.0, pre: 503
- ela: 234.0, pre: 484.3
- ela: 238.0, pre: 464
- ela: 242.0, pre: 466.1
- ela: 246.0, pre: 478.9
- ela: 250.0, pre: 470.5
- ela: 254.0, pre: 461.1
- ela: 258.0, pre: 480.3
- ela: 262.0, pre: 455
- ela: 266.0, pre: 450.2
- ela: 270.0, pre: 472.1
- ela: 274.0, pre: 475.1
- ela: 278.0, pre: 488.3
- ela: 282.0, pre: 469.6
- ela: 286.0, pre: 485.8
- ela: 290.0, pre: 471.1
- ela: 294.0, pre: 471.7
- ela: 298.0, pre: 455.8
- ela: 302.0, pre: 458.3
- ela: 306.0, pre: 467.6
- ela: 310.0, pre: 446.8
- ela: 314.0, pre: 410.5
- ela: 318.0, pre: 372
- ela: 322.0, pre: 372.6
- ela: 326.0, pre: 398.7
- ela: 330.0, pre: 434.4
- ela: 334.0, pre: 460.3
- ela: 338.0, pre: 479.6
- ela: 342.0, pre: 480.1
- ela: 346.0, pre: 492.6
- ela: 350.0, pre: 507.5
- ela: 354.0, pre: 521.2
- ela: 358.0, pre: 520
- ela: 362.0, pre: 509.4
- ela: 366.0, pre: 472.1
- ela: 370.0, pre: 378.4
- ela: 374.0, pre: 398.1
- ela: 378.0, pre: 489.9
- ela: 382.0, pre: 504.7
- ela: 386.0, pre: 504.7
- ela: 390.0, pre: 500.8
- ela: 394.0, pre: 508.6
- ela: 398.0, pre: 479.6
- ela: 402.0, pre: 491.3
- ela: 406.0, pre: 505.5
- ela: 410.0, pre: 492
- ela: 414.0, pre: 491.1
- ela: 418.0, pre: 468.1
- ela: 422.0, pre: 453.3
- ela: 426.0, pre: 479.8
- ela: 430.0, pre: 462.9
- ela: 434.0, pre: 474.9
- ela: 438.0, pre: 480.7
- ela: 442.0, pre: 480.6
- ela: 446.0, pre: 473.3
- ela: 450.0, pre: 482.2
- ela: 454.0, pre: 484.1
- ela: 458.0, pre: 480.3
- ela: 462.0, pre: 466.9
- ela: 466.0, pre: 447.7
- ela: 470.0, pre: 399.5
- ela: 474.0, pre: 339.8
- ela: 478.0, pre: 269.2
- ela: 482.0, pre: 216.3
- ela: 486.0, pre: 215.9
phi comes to -11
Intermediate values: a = 21.75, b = 20.3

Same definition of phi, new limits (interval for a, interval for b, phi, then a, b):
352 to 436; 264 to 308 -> -19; 21.92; 21.7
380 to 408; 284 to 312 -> -14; 22.34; 21.6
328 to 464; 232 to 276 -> -20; 21.89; 21.7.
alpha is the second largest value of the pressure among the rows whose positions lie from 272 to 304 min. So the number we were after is 485.8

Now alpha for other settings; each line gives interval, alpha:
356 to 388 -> 509.4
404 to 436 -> 492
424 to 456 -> 482.2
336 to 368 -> 520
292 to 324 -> 467.6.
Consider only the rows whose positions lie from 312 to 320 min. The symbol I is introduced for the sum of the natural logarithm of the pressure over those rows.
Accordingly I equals 11.94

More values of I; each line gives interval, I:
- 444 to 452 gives 12.34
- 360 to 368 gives 12.39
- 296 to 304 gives 12.25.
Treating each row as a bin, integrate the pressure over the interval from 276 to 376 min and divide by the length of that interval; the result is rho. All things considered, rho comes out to 457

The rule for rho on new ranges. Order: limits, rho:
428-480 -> 442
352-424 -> 483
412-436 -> 472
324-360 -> 477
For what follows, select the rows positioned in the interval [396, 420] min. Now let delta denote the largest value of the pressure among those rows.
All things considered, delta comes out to 505.5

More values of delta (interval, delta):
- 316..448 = 521.2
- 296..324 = 467.6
